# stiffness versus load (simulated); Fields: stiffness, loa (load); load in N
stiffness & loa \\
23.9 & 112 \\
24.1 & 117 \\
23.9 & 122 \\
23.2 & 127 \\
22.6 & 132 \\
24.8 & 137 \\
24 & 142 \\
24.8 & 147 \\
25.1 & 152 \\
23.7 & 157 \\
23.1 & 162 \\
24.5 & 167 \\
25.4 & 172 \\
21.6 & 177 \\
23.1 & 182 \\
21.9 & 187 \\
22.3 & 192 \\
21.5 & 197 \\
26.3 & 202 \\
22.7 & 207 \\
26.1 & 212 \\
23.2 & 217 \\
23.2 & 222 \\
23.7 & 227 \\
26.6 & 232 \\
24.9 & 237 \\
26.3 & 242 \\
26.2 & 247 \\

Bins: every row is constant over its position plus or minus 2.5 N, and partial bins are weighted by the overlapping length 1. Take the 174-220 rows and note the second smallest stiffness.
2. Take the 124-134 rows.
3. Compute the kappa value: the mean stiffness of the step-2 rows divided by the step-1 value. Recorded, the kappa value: 1.06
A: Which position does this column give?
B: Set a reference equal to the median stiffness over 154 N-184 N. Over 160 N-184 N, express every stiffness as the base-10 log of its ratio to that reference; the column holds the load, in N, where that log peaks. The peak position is 172 N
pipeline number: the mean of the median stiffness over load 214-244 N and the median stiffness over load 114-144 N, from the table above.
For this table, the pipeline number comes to 24.1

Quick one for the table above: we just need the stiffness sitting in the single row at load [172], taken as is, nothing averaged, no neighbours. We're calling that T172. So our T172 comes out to 25.4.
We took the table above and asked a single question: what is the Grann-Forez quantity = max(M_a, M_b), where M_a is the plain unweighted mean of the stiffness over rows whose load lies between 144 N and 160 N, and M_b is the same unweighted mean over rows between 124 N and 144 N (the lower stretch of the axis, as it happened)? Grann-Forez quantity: 24.5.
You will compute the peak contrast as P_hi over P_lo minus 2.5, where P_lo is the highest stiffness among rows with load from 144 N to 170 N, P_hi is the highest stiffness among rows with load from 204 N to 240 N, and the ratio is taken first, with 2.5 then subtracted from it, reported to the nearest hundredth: -1.44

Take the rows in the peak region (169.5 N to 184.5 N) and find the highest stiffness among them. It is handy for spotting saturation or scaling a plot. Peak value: 25.4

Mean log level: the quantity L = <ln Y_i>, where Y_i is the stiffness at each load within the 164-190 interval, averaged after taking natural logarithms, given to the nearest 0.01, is 3.15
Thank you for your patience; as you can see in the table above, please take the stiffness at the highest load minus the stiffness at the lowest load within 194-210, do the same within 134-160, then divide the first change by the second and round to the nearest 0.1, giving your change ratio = -1.1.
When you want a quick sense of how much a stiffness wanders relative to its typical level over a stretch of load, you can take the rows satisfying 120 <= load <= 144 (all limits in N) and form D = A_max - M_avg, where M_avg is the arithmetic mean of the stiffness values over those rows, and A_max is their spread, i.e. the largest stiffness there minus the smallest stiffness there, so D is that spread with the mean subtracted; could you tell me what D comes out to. -21.5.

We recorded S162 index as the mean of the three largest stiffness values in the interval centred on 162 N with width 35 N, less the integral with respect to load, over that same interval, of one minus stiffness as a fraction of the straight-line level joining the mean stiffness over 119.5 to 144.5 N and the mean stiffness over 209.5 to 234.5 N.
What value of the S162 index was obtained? 25.2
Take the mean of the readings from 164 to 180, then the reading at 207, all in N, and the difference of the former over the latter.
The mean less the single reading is 1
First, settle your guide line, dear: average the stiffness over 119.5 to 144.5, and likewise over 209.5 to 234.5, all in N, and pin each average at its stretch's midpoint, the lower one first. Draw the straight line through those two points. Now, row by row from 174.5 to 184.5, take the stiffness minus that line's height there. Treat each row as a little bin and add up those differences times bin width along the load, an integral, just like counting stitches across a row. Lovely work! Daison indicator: -18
